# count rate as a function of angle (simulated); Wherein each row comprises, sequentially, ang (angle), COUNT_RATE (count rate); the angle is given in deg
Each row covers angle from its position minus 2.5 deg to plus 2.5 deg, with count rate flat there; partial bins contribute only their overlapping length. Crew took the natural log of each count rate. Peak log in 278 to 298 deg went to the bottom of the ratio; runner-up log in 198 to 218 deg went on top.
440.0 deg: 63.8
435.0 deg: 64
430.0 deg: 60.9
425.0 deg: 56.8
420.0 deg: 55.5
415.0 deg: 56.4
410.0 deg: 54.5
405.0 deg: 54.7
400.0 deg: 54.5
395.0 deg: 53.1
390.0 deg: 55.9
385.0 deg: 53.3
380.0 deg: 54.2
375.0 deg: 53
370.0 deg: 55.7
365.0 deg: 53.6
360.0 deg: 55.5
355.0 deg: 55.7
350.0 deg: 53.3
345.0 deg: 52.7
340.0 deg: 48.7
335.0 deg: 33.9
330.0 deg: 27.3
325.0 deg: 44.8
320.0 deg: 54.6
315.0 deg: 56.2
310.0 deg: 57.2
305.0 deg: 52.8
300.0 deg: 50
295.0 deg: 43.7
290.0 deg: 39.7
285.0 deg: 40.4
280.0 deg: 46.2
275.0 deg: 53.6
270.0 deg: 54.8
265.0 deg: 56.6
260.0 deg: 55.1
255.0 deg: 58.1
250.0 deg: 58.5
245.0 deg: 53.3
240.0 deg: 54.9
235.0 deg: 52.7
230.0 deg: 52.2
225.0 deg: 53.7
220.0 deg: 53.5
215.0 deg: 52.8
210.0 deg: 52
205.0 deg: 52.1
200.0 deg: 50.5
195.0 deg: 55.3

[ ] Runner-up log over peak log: 1.03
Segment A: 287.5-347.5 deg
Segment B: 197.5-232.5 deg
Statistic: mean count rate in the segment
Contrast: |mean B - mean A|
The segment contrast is 5.6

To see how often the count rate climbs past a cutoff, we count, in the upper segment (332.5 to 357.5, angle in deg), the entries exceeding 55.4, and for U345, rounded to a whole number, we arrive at 1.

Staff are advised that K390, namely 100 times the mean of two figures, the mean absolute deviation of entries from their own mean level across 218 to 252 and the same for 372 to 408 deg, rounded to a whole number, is 115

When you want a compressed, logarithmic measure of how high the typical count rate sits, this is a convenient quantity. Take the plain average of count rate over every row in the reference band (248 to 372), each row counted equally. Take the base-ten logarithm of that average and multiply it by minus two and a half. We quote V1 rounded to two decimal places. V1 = -4.25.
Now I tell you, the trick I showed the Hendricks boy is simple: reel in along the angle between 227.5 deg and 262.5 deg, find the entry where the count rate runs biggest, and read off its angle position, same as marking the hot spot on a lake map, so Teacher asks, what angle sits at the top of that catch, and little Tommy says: 250.0 deg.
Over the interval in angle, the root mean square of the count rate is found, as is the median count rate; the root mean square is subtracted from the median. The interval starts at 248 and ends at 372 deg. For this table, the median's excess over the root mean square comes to 2.6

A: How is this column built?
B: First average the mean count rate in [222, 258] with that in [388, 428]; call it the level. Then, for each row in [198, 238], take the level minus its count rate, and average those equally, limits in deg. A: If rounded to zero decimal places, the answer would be 3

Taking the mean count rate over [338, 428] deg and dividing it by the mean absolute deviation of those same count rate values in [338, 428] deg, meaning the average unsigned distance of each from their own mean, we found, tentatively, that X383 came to 40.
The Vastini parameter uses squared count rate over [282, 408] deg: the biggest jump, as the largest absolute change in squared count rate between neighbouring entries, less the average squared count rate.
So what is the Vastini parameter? -1313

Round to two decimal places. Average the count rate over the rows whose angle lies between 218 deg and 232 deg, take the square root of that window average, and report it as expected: 7.29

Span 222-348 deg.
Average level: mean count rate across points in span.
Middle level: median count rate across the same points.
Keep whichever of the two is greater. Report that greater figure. 52.8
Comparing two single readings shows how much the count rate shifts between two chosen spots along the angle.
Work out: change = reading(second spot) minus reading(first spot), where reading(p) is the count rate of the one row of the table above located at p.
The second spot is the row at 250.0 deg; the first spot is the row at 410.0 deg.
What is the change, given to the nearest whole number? 4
